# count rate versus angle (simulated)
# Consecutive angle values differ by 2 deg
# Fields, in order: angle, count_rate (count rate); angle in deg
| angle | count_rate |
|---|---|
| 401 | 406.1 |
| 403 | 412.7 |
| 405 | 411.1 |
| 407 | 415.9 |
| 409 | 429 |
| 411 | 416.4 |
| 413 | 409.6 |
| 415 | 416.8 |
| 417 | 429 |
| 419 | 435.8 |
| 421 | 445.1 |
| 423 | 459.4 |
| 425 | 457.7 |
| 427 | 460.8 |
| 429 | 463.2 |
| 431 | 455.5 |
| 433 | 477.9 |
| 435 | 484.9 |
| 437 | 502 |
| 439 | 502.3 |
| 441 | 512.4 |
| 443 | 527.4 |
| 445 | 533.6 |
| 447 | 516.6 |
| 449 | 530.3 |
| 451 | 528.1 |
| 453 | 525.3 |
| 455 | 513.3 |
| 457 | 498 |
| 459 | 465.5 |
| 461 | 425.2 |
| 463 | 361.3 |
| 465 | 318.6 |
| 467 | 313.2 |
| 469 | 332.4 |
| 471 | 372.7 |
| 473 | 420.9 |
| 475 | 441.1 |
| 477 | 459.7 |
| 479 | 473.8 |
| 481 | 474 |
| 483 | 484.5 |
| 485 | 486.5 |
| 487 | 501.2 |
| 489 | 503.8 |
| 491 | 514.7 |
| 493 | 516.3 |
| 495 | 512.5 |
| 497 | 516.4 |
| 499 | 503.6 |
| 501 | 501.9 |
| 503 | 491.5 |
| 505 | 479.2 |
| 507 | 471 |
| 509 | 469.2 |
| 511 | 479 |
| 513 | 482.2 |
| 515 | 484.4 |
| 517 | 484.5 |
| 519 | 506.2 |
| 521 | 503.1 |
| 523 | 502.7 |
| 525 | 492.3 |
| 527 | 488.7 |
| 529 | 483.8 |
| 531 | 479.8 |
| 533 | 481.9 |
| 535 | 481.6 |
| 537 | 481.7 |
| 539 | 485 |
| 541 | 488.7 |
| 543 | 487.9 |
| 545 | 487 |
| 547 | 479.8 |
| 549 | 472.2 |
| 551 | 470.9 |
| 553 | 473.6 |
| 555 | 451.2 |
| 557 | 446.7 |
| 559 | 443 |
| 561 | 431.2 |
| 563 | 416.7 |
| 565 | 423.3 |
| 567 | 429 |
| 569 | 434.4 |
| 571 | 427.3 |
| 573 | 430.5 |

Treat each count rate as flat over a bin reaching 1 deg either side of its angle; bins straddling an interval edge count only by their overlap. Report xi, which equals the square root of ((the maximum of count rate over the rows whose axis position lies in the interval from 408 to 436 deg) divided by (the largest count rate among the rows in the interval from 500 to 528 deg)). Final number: 0.98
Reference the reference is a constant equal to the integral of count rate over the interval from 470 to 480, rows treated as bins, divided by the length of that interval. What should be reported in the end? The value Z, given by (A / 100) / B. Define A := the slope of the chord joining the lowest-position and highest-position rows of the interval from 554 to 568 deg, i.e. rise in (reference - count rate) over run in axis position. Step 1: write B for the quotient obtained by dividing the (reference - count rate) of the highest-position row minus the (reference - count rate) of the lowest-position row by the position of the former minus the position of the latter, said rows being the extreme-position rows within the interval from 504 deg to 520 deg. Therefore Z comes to -0.010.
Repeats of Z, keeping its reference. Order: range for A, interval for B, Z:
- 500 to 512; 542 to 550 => 0.009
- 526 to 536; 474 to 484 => -0.002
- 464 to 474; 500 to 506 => -0.023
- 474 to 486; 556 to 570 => -0.044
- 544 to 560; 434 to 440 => -0.007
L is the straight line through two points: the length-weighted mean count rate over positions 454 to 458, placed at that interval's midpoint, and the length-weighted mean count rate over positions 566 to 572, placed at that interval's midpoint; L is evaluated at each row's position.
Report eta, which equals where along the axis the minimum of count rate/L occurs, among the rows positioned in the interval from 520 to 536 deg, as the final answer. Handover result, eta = 531 deg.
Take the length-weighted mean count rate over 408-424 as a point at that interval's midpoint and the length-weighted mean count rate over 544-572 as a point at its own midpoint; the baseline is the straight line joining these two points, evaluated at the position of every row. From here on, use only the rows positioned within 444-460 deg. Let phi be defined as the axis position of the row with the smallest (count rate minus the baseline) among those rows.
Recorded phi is 459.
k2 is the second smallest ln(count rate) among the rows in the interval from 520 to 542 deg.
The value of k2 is 6.18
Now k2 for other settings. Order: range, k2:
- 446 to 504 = 5.76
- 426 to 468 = 5.76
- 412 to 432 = 6.03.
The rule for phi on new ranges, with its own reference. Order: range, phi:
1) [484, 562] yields 561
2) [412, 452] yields 413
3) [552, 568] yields 563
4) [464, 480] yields 467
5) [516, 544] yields 531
